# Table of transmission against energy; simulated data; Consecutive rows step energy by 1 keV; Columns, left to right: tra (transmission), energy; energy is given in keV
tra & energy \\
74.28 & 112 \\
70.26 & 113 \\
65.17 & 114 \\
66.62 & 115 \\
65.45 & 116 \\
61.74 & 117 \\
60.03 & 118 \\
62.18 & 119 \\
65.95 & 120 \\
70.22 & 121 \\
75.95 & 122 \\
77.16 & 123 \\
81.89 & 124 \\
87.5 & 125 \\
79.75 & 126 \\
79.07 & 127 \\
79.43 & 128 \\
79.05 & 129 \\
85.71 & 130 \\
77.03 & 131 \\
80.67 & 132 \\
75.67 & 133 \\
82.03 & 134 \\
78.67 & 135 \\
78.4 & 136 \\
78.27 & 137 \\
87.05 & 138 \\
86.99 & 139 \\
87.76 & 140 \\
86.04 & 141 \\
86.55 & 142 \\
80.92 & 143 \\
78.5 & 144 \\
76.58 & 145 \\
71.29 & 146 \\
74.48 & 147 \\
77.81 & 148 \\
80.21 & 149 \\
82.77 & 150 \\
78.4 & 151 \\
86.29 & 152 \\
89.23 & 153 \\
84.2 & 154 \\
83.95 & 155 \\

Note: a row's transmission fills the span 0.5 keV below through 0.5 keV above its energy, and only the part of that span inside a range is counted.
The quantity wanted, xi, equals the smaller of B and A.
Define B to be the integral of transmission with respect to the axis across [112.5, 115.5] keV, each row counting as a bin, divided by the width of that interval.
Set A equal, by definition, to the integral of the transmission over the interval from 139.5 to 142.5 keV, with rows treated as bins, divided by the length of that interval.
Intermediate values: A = 87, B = 67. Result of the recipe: 67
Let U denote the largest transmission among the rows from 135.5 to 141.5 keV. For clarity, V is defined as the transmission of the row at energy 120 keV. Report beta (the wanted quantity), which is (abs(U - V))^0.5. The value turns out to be 4.7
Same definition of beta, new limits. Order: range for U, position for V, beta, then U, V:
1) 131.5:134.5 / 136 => 1.9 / 82.03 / 78.4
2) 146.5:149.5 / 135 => 1.2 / 80.21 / 78.67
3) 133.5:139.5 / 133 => 3.4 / 87.05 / 75.67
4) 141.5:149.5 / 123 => 3.1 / 86.55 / 77.16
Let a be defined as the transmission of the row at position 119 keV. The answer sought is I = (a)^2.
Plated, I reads 3866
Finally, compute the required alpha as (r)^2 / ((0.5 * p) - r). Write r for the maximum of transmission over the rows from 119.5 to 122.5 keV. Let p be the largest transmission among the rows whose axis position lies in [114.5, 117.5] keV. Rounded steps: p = 66.62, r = 75.95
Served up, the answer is -135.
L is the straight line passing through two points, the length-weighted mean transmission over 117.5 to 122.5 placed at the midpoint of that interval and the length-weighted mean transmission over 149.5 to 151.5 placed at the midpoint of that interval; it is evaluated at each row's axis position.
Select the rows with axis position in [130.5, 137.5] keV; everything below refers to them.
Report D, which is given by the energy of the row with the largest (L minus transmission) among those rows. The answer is 133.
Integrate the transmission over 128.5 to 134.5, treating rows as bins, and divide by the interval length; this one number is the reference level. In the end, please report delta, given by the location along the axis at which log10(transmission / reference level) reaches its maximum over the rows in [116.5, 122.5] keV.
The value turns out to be 122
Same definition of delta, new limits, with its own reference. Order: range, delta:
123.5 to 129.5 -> 125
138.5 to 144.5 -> 140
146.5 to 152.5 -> 152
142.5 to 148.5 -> 143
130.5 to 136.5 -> 134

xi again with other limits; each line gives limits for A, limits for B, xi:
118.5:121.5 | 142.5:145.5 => 66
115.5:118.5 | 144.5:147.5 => 62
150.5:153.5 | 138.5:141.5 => 85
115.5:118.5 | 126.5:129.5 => 62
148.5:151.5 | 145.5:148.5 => 75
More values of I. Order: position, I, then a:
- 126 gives 6360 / 79.75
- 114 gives 4247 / 65.17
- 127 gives 6252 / 79.07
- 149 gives 6434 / 80.21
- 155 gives 7048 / 83.95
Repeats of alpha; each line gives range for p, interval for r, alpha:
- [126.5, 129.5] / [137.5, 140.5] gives -160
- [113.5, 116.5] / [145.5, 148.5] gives -136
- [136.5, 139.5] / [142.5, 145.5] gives -175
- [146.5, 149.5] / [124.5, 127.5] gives -162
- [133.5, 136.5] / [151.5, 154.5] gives -165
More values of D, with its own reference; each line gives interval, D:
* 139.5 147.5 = 146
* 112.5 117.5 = 117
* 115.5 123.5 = 118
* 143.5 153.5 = 146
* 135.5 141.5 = 137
